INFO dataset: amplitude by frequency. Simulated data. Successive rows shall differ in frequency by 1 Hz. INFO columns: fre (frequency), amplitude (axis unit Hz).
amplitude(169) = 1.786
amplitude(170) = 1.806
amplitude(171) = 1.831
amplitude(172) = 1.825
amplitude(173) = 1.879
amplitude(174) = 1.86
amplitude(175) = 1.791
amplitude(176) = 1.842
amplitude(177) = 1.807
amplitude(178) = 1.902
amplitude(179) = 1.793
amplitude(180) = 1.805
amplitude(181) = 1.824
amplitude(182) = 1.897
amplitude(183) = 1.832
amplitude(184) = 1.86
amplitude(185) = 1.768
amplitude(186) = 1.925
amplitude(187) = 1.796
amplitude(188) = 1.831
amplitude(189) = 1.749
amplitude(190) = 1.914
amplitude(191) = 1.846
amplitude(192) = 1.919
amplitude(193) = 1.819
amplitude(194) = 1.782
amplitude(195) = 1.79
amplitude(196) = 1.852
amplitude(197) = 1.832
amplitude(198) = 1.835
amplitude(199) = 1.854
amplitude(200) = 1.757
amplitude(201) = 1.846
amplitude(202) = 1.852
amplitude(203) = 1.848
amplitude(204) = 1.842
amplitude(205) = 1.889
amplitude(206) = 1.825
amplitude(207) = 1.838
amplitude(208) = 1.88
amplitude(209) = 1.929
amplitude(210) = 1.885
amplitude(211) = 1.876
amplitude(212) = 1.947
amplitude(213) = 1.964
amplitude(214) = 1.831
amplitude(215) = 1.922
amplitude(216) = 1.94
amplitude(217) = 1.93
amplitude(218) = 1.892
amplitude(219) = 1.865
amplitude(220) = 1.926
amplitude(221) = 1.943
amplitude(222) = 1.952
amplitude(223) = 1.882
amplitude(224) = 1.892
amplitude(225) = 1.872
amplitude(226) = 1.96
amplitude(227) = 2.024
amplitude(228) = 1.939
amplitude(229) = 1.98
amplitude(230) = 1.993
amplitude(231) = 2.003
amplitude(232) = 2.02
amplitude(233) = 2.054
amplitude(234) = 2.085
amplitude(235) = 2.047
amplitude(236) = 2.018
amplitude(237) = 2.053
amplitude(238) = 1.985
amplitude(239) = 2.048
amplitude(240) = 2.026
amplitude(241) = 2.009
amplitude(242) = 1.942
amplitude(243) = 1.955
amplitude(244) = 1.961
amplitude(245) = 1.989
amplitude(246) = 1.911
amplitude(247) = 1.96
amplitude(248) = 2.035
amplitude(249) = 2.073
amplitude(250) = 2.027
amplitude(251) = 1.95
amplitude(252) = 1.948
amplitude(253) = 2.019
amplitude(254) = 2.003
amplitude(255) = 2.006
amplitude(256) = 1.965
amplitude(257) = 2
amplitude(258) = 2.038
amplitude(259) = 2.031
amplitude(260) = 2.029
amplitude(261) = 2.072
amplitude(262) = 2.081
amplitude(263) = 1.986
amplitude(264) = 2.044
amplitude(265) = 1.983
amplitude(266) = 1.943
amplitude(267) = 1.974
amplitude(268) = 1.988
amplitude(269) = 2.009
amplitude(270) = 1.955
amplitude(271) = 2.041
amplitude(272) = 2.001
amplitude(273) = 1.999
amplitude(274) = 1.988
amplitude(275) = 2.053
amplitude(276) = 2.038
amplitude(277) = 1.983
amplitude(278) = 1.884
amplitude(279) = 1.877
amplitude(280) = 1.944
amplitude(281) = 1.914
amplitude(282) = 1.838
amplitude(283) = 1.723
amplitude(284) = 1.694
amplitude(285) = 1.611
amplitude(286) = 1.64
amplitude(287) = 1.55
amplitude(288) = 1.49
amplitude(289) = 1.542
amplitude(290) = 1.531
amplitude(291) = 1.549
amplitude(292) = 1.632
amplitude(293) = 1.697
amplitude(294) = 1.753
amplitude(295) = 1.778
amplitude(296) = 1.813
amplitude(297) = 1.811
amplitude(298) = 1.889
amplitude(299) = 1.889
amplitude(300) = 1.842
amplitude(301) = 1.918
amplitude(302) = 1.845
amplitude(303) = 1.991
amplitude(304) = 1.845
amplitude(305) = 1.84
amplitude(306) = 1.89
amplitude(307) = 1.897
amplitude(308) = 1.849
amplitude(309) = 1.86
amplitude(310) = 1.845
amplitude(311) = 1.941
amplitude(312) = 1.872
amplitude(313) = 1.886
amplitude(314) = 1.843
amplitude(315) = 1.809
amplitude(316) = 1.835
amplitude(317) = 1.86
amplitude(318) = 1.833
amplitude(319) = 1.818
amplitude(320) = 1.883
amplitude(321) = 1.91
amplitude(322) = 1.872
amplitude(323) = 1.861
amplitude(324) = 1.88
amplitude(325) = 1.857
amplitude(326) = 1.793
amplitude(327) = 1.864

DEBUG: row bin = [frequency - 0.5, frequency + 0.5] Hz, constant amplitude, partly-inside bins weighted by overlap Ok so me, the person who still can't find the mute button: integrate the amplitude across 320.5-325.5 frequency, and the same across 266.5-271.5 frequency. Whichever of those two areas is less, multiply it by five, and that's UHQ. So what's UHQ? 46.9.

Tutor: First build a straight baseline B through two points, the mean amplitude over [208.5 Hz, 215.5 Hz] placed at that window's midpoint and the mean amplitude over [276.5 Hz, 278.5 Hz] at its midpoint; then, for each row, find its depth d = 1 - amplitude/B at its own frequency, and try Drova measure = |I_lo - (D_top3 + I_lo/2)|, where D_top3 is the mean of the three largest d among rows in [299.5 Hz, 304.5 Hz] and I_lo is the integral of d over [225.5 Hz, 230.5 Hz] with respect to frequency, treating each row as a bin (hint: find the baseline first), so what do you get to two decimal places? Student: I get 0.14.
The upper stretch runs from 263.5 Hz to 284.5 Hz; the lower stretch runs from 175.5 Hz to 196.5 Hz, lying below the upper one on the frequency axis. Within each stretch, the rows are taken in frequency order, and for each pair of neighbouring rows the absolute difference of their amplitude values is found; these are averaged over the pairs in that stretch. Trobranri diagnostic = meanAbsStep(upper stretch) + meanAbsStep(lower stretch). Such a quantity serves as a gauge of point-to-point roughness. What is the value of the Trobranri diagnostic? 0.118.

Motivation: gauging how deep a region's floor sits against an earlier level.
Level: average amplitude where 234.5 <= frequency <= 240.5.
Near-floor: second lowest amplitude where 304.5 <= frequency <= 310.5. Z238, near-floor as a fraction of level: 0.91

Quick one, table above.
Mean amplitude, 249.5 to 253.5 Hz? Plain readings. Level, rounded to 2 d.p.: 1.99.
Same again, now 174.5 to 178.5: 1.84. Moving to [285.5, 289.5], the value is 1.56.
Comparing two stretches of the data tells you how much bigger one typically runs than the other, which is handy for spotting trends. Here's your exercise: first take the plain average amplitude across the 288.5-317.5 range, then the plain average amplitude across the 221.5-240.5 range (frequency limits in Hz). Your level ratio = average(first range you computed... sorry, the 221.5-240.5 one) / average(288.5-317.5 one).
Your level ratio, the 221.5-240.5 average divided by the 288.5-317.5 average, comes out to 1.10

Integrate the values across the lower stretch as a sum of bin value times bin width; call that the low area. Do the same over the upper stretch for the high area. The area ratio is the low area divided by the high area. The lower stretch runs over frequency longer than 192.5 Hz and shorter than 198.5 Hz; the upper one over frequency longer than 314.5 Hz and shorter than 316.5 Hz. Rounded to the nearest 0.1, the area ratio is 3.0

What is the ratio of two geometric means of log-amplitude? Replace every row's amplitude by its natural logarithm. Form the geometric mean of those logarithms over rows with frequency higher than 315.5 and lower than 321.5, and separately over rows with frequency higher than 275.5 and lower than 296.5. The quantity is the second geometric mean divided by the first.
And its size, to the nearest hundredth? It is 0.87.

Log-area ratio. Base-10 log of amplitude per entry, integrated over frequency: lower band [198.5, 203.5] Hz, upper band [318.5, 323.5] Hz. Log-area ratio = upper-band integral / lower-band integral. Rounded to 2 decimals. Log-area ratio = 1.03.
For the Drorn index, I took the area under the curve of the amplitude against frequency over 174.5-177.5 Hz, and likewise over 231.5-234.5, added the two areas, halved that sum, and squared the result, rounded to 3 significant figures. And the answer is 33.6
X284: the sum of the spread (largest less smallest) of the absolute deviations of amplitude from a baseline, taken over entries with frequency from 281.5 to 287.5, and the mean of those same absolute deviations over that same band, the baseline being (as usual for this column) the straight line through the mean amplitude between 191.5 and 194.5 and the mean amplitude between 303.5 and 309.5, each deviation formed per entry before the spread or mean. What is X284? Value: 0.472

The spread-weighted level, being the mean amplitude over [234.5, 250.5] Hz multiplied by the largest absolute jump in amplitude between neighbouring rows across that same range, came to 0.156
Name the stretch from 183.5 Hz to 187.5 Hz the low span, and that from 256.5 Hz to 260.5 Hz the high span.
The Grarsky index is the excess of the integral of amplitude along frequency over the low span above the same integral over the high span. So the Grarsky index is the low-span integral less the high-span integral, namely -0.7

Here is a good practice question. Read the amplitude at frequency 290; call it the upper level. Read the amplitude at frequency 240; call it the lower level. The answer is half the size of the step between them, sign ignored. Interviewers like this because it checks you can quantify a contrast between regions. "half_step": 0.25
